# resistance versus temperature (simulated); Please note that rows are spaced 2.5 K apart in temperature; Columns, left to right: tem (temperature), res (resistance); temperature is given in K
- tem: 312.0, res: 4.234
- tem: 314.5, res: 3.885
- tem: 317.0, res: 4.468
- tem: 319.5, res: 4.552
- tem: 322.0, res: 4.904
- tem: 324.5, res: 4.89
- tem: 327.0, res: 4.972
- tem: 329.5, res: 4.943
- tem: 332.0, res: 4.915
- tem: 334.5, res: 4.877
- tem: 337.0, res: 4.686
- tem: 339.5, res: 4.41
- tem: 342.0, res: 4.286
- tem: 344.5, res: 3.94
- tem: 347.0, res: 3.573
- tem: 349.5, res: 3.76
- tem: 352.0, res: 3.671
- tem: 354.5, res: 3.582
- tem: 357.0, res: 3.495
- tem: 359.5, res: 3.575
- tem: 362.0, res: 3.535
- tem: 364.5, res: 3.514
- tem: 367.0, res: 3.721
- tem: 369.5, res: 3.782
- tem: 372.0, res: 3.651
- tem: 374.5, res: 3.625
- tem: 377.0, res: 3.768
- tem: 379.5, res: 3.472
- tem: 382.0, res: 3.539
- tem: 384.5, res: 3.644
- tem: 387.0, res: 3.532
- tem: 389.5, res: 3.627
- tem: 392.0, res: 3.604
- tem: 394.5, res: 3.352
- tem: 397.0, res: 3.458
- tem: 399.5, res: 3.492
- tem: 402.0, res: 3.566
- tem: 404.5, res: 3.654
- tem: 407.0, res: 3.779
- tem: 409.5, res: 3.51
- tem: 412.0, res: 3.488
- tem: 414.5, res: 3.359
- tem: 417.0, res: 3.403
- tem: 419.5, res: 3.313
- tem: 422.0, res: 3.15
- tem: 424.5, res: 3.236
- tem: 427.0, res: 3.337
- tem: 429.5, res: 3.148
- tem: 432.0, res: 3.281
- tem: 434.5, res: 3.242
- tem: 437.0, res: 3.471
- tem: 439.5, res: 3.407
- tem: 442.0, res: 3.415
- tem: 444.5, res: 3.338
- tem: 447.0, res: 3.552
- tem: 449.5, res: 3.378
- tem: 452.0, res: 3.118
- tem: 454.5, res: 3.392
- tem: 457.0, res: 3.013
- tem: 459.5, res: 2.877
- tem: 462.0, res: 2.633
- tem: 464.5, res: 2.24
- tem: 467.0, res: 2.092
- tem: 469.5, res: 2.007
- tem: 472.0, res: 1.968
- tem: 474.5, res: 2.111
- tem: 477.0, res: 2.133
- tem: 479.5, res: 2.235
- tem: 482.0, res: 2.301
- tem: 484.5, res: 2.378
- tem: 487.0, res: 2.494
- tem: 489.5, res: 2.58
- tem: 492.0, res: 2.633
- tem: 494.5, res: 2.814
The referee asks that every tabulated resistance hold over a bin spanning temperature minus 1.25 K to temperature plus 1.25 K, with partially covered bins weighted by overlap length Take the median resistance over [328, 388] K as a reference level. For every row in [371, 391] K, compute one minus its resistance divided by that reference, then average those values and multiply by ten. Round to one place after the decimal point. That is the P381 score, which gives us 0.1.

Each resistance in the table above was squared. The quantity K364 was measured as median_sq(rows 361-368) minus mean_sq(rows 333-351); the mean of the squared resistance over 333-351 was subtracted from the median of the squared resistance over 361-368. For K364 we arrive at -5.5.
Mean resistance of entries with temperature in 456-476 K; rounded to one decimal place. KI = 2.4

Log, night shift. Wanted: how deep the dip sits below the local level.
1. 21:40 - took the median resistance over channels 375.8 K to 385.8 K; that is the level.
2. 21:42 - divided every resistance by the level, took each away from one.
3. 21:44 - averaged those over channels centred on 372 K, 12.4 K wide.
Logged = -0.03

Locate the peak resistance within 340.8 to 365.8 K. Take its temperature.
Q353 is 342.0 K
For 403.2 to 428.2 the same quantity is 407.0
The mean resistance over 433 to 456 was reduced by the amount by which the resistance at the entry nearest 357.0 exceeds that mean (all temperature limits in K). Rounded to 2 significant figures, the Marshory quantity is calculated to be 3.2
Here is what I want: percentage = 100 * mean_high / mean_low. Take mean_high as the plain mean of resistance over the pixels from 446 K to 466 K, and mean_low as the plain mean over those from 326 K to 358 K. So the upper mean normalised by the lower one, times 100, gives 71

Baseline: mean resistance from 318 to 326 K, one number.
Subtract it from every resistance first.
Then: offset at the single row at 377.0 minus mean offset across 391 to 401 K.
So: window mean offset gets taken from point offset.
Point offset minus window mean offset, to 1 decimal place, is 0.3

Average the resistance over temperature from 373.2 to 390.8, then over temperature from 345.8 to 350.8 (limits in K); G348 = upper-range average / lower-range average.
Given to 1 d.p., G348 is 1.0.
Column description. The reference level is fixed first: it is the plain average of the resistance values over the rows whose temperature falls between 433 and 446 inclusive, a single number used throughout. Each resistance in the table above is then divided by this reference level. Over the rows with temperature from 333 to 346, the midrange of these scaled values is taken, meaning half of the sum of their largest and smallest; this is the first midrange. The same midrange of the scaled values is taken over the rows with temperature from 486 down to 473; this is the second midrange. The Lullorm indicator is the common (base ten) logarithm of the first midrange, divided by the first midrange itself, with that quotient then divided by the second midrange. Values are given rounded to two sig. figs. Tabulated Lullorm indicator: 0.13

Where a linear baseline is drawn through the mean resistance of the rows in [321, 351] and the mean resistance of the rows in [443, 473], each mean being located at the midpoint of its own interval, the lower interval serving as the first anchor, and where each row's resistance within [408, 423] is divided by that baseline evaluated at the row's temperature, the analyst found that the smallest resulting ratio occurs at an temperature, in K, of 422.0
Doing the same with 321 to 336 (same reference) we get 322.0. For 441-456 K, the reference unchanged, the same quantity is 452.0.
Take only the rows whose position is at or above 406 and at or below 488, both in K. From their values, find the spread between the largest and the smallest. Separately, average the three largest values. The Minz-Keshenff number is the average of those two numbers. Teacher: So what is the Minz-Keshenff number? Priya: 2.71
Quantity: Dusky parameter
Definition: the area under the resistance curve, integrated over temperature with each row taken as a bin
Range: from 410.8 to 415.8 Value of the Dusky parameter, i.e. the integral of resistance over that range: 17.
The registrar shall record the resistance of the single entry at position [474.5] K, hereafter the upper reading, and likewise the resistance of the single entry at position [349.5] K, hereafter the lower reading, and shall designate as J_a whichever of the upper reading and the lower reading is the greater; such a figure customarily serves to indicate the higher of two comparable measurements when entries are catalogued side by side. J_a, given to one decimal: 3.8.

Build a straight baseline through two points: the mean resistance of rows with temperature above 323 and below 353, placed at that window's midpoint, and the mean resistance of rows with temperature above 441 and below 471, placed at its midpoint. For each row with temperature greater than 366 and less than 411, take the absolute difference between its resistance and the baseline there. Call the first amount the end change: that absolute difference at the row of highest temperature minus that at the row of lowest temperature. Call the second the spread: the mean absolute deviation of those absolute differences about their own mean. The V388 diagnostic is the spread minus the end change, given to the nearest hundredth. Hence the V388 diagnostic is 0.42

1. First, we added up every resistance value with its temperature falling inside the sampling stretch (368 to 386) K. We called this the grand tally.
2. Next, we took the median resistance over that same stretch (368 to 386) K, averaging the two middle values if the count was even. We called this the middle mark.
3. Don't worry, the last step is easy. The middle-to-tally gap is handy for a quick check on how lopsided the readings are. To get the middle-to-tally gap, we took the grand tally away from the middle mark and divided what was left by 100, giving -0.218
